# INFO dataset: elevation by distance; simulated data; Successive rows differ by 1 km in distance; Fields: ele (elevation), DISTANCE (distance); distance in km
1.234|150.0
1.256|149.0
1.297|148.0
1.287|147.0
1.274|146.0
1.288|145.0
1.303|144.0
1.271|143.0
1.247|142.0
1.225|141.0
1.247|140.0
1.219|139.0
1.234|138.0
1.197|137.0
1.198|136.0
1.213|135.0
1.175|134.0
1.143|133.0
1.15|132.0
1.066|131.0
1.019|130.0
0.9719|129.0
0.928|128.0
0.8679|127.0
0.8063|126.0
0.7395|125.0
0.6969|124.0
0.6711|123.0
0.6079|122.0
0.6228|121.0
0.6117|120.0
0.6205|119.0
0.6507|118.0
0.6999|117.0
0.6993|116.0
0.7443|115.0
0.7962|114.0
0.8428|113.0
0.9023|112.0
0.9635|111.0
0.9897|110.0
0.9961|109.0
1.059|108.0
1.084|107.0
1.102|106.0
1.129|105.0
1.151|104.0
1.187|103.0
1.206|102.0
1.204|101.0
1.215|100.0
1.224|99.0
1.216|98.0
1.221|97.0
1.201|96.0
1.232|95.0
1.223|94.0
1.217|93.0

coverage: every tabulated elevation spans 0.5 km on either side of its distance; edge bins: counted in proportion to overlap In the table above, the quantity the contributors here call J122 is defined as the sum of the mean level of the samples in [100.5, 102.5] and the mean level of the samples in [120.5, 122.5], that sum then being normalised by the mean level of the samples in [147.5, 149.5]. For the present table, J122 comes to 1.43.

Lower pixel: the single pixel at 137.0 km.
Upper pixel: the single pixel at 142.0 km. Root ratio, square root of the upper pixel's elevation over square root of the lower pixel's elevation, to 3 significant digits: 1.02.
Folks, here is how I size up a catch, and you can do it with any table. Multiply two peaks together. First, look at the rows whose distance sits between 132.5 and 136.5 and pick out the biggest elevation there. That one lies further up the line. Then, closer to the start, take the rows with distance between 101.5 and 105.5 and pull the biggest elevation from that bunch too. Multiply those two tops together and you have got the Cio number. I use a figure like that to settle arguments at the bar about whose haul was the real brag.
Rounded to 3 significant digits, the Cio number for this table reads 1.46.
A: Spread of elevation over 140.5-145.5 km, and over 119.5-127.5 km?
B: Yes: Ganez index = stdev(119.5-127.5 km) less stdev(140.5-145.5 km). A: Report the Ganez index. 0.06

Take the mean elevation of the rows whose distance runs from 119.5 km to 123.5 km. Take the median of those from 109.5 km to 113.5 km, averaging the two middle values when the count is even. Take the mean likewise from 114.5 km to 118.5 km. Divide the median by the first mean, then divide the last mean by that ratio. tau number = 0.47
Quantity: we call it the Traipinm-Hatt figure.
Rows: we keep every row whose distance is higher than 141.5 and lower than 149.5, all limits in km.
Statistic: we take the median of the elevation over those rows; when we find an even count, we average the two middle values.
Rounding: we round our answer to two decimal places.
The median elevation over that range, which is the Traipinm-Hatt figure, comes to 1.28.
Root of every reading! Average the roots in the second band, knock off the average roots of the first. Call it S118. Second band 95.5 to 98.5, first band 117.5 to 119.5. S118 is 0.30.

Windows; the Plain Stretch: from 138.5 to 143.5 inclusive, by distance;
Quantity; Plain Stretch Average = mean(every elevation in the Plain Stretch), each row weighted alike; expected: 1.24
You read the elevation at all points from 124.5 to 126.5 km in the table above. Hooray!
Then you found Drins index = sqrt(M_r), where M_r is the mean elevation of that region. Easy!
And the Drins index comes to 0.88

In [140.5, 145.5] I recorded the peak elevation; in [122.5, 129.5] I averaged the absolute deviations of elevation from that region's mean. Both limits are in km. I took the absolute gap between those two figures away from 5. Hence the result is 3.79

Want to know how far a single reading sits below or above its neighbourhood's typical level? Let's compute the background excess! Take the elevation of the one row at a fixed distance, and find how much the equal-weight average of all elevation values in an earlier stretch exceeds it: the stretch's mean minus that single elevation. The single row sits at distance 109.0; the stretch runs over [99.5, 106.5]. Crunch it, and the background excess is 0.17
